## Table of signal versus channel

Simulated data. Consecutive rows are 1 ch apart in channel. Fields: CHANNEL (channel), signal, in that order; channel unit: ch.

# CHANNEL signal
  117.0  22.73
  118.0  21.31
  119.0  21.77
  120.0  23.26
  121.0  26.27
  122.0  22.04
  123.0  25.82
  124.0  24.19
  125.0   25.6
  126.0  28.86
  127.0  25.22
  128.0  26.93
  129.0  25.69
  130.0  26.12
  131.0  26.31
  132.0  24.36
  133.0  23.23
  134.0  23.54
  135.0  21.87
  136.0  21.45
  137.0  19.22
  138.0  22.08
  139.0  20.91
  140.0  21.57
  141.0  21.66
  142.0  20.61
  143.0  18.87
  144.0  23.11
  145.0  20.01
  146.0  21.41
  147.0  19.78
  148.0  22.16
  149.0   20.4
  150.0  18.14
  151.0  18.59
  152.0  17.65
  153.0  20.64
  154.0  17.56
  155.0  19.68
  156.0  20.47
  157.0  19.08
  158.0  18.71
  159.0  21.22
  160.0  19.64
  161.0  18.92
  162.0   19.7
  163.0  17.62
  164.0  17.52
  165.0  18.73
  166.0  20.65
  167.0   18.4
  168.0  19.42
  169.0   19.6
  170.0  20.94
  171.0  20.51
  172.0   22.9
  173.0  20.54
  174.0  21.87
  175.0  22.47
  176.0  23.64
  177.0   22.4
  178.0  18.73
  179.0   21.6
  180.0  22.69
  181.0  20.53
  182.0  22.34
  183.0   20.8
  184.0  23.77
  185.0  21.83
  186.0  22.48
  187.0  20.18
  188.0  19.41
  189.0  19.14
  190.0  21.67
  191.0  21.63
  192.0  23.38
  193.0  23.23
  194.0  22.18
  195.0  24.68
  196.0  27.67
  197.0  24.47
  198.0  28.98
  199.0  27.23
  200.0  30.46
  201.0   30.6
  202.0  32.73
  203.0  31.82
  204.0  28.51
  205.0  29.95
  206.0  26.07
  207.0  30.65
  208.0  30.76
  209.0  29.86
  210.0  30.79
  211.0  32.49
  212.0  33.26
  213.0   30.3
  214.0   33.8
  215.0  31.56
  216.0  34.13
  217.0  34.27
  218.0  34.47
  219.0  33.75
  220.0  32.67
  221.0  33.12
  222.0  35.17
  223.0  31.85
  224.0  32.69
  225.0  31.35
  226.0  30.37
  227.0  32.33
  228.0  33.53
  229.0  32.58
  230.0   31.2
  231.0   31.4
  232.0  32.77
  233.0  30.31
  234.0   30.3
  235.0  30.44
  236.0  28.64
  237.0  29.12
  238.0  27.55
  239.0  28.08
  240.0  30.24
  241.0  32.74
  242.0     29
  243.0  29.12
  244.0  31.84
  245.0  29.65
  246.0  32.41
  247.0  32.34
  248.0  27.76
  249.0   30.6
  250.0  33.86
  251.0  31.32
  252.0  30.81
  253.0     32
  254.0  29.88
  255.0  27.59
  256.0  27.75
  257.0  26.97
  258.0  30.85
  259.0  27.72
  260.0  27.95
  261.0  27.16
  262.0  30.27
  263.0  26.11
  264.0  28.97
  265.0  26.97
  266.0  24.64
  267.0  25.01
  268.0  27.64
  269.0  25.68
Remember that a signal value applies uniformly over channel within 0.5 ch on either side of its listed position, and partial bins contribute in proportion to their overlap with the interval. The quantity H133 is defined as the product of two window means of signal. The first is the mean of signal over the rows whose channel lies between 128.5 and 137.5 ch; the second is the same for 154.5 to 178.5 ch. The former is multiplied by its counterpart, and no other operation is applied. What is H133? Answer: 474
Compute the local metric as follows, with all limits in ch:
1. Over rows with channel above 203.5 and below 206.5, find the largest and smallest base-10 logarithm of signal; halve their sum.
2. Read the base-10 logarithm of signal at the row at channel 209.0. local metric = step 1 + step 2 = 2.92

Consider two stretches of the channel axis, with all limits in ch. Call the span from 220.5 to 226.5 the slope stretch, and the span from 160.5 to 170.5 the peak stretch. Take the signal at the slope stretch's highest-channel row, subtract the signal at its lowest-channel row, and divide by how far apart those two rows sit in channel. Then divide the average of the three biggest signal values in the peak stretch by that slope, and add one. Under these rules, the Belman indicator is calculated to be -36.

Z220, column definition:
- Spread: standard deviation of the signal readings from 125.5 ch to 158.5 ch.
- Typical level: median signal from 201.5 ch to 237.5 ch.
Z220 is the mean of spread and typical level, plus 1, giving 18.3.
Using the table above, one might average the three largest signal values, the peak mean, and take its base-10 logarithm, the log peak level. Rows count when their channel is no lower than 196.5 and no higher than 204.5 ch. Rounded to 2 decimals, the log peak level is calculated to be 1.50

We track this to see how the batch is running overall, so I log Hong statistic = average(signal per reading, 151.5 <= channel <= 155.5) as 18.9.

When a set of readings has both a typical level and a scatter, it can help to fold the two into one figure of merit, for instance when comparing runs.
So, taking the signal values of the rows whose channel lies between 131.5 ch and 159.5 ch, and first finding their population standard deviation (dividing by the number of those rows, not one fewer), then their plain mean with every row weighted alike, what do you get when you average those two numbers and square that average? 125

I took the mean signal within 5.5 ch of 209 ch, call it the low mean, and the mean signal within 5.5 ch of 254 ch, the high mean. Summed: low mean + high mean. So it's 60.5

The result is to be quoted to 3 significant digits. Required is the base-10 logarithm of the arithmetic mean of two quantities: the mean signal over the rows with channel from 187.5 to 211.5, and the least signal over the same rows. 1.36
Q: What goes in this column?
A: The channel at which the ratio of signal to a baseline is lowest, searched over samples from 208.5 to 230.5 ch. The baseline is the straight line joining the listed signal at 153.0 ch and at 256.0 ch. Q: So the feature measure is 226.0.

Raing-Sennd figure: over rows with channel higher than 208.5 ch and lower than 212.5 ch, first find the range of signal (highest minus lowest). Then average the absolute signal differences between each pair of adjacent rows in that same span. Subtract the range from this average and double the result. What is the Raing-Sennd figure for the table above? -4.5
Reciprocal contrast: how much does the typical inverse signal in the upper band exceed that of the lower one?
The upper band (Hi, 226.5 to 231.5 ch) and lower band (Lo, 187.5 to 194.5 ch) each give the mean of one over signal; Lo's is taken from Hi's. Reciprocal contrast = -0.0157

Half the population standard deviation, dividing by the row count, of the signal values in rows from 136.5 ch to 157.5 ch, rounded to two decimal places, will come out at 0.75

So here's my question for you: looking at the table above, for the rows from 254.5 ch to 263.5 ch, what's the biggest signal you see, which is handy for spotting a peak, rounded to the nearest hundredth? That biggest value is 30.85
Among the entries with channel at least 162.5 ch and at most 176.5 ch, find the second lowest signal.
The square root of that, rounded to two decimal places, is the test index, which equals 4.20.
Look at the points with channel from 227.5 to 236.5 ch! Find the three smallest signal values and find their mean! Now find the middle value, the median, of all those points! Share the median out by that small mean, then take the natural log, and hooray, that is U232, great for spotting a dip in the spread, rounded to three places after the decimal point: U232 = 0.048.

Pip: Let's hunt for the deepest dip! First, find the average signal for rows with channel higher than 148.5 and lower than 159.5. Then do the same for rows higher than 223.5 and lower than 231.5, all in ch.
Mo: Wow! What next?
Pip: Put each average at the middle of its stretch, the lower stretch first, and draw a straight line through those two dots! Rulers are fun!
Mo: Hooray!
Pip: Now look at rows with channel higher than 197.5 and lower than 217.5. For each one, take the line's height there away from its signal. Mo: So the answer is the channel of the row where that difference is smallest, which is 206.0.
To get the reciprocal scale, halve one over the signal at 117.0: 0.0220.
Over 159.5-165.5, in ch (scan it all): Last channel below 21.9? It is 165.0 ch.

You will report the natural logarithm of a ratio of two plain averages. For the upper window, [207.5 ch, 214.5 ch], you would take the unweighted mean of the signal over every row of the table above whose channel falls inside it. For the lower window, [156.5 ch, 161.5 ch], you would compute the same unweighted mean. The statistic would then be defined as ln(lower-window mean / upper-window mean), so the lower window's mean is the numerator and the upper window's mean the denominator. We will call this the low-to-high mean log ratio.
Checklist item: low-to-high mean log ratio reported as -0.5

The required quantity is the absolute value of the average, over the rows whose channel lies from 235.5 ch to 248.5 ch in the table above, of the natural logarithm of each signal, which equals 3.40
